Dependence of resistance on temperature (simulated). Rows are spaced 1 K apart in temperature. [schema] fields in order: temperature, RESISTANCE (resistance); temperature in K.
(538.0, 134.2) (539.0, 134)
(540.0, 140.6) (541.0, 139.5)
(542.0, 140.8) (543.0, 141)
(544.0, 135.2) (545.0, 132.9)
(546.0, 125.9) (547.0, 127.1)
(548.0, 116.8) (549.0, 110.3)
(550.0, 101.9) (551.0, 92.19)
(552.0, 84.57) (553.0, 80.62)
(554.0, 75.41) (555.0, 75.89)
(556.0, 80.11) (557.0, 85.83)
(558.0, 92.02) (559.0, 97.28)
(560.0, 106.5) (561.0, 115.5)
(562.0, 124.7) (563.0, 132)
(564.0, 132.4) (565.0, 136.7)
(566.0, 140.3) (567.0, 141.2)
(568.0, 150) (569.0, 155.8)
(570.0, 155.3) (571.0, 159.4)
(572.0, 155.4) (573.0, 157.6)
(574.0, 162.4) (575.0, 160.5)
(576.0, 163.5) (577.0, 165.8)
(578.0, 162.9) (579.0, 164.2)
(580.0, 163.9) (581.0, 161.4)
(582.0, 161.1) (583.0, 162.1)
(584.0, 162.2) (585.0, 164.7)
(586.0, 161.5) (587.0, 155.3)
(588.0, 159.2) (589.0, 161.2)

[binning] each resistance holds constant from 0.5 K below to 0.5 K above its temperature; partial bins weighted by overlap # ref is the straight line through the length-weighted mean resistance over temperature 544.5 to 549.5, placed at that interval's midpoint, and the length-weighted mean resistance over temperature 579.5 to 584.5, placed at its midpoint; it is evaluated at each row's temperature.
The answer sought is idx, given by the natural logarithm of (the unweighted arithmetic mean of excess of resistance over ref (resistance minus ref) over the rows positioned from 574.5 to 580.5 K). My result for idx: 1.9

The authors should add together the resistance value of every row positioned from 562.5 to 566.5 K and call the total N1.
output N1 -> 541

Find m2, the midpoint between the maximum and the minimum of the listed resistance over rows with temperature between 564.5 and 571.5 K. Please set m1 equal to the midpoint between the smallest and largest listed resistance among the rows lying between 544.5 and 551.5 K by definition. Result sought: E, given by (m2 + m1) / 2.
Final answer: 130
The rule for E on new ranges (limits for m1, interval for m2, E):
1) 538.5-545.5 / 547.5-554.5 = 117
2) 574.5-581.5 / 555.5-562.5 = 133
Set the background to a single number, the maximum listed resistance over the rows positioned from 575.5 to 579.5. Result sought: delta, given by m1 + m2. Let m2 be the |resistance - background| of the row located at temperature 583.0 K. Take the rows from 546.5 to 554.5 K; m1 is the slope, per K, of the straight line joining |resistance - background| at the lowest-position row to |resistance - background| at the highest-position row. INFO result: 11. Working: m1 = 7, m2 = 4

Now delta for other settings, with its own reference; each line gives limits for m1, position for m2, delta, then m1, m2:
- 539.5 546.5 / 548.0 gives 51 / 2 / 49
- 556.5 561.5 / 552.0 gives 74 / -7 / 81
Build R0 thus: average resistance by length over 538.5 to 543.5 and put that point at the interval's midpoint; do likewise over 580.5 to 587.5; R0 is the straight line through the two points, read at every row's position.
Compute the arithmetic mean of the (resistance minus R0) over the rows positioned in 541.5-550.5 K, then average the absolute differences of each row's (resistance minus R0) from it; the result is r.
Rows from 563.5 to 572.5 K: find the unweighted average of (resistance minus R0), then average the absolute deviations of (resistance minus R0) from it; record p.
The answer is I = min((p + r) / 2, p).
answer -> 7.5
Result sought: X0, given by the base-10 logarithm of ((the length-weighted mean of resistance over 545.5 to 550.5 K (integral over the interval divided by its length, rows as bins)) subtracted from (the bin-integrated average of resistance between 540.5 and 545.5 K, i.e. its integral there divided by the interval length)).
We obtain 1.33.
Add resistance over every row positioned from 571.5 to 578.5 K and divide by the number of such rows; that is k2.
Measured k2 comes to 161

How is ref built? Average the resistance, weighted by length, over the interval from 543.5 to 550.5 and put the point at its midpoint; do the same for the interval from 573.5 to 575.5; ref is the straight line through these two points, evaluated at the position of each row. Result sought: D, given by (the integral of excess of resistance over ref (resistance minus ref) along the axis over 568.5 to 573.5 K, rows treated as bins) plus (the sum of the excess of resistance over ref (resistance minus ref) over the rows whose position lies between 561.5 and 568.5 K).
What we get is -74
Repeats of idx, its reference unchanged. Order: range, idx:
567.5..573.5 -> 1.9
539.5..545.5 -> 3.0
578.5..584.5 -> -0.1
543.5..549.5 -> 1.0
